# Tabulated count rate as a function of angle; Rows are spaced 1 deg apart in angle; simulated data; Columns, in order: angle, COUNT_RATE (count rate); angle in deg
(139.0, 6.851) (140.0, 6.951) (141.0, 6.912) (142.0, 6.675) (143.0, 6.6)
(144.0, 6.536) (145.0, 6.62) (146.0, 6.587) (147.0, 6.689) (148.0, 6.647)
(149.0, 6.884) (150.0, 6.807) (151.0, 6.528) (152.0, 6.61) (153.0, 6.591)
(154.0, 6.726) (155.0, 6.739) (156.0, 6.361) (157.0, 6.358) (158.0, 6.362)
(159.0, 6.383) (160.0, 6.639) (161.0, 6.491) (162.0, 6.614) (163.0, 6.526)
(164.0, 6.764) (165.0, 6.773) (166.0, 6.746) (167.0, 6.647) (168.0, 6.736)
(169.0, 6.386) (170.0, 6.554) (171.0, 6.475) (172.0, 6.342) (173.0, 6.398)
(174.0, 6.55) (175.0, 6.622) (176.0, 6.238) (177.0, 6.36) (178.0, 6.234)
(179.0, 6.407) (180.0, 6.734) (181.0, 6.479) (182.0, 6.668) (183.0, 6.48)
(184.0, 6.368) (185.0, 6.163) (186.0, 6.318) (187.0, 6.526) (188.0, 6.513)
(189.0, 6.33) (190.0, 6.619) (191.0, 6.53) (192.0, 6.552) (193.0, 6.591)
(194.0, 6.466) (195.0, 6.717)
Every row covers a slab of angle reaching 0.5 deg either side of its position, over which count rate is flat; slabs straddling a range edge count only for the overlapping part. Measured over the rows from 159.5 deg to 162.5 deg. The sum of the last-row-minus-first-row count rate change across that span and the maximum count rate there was 6.61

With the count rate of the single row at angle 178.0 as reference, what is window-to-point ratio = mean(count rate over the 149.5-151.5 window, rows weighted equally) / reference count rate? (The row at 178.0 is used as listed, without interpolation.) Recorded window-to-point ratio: 1.07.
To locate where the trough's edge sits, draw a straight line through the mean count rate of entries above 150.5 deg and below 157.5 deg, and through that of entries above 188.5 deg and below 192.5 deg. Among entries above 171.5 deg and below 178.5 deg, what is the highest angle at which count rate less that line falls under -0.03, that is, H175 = 178.0 deg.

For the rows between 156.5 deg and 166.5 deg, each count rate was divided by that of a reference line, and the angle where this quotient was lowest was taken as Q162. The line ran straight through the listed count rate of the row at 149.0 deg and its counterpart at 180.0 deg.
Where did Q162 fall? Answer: 157.0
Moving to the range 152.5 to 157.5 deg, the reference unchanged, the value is 156.0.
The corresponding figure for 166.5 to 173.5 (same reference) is 172.0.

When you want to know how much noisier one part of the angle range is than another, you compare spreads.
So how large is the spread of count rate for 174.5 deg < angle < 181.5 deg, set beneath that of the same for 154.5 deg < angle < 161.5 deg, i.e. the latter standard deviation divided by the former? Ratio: 0.83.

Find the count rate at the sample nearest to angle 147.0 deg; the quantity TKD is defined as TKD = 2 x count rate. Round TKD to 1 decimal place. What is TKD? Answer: 13.4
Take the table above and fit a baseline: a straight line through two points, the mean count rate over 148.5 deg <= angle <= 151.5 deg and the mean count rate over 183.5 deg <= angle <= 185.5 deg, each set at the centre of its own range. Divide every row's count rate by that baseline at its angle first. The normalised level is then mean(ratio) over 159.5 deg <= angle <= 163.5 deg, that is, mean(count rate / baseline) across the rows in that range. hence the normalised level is 1.00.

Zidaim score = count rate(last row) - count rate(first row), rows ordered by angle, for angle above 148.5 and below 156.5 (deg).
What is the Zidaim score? -0.52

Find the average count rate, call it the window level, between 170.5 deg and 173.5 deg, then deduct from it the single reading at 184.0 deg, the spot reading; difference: 0.04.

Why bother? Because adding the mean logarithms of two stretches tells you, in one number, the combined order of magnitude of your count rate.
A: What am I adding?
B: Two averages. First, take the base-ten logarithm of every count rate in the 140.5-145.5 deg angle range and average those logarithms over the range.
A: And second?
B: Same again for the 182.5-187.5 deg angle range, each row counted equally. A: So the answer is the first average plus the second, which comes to 1.63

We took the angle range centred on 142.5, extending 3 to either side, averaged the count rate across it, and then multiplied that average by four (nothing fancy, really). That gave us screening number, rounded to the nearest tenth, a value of 26.9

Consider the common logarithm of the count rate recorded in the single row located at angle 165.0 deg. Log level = 0.831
